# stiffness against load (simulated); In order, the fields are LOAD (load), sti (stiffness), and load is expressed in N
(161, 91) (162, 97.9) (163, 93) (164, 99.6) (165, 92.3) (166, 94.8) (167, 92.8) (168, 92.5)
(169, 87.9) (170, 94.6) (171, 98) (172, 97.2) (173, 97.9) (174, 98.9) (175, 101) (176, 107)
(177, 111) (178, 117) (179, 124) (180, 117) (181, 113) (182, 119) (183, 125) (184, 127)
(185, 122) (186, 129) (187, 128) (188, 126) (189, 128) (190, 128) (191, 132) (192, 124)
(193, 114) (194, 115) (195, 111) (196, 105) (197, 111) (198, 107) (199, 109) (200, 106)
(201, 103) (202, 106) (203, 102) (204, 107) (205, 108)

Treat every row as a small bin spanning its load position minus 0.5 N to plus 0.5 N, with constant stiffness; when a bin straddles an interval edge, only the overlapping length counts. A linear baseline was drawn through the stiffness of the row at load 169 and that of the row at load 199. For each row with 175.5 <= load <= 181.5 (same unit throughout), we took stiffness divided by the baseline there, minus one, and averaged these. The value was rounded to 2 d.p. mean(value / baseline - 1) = 0.21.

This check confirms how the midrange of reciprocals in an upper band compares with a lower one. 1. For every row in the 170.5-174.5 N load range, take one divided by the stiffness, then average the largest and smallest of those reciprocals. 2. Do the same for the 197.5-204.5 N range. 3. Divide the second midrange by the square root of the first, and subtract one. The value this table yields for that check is -0.906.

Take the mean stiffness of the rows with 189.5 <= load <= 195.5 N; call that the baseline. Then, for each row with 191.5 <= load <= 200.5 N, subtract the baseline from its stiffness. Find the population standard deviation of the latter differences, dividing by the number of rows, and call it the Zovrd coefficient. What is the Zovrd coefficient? 5.5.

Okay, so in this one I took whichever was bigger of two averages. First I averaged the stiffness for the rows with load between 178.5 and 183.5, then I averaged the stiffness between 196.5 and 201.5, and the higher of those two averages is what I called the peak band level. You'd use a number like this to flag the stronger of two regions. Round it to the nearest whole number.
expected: 120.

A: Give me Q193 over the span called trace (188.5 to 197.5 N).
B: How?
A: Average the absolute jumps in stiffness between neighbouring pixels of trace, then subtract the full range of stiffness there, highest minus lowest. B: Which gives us -22.1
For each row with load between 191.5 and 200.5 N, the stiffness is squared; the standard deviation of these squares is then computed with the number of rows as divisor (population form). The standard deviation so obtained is 1261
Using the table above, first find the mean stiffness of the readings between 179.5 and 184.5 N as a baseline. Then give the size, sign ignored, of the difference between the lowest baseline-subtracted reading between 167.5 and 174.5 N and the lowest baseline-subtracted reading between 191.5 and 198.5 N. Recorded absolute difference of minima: 17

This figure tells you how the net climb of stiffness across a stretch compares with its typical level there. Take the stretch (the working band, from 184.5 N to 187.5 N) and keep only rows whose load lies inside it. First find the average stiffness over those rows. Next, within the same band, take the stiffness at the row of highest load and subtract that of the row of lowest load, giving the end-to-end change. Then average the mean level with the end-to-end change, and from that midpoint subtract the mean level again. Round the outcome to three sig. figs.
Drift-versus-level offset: -60.2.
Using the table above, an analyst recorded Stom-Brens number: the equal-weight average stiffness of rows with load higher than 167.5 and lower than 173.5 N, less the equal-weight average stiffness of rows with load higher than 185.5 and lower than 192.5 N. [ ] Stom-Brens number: -33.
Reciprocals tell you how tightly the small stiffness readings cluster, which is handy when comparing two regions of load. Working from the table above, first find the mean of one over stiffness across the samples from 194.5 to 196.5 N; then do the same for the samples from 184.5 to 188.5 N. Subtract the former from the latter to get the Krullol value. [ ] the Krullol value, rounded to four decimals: -0.0013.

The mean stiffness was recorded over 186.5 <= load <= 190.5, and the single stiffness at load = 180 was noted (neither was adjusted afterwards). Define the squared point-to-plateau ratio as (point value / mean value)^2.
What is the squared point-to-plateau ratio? 0.84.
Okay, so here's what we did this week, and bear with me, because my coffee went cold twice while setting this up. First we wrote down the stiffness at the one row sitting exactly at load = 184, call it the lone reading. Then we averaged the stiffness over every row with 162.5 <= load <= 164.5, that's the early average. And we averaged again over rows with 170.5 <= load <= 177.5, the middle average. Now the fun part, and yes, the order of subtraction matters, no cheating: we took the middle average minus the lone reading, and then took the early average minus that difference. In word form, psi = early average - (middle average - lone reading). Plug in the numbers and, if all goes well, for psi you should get 122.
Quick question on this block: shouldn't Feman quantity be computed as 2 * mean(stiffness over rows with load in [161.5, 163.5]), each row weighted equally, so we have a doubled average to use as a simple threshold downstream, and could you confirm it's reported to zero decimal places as 191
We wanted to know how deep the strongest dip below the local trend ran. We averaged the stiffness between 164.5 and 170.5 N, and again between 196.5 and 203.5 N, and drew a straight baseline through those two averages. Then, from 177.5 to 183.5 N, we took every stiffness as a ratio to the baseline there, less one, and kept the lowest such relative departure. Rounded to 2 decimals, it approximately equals 0.15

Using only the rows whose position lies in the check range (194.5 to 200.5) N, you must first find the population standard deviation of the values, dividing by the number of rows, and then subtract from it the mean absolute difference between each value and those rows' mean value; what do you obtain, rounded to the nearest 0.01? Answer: 0.17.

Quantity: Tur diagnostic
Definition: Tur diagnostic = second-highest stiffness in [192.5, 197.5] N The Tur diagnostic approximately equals 114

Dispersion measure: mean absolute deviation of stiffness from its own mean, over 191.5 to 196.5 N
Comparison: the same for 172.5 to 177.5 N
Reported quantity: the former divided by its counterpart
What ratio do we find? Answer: 1.0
